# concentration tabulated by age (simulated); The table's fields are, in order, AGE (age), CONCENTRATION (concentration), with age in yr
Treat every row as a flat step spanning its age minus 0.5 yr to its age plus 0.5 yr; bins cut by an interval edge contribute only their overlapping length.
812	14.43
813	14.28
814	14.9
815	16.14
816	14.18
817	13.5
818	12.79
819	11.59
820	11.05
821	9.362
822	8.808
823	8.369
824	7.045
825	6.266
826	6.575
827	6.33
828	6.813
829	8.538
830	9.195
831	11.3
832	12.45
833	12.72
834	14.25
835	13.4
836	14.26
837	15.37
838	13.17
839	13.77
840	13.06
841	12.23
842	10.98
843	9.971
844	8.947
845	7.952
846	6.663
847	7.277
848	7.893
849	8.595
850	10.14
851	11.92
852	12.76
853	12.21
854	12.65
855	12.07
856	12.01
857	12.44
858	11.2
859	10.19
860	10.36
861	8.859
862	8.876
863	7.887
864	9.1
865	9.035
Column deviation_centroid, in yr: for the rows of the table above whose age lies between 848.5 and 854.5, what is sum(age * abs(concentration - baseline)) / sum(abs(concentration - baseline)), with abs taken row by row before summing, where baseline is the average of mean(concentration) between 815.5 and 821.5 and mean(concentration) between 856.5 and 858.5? 850.3 yr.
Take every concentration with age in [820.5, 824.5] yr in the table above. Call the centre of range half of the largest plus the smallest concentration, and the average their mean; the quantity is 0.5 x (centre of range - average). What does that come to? -0.10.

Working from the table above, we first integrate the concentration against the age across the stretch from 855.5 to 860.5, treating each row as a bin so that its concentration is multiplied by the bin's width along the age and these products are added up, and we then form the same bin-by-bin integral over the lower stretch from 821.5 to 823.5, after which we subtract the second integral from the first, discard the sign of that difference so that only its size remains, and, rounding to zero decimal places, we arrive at 39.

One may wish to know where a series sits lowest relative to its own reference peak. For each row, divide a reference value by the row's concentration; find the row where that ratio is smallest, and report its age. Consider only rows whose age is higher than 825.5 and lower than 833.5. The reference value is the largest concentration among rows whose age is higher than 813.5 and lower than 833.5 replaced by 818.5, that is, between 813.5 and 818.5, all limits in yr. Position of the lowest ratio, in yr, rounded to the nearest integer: 833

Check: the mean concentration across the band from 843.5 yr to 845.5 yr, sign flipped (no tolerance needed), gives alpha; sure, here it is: -8.4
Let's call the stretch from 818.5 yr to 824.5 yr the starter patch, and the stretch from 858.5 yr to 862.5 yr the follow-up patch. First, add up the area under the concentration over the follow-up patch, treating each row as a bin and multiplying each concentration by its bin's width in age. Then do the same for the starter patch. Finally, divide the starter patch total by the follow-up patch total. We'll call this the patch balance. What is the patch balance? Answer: 1.5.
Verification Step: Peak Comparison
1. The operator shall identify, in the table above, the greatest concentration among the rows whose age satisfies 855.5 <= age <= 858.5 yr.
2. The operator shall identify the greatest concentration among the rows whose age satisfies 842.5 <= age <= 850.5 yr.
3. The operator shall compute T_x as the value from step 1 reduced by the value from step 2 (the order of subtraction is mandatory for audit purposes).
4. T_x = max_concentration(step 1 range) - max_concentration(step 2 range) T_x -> 2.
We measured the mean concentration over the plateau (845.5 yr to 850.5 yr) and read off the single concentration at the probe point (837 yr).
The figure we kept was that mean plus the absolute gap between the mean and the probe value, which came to 15.4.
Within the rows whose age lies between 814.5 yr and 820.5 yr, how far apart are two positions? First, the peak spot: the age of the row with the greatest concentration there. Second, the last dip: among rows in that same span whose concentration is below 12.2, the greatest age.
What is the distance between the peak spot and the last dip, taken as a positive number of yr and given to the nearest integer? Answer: 5 yr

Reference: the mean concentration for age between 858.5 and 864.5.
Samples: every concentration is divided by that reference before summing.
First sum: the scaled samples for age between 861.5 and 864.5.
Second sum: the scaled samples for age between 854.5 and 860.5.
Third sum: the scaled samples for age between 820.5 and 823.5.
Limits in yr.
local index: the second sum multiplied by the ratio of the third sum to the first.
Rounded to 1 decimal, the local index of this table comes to 7.6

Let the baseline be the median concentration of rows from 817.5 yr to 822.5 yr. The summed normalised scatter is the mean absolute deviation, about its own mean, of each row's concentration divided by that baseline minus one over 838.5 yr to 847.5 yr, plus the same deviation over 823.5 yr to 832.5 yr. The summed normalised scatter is 0.363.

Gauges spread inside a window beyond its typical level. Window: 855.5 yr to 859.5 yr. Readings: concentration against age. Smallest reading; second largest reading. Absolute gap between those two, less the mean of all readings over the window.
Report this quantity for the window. -9.6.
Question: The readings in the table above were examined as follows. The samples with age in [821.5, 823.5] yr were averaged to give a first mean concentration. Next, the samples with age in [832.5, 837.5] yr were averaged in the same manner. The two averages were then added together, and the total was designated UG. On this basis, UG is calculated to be 22.6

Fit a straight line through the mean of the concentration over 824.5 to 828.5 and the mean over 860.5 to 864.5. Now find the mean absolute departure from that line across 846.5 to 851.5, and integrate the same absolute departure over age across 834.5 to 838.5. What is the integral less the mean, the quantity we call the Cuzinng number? 26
